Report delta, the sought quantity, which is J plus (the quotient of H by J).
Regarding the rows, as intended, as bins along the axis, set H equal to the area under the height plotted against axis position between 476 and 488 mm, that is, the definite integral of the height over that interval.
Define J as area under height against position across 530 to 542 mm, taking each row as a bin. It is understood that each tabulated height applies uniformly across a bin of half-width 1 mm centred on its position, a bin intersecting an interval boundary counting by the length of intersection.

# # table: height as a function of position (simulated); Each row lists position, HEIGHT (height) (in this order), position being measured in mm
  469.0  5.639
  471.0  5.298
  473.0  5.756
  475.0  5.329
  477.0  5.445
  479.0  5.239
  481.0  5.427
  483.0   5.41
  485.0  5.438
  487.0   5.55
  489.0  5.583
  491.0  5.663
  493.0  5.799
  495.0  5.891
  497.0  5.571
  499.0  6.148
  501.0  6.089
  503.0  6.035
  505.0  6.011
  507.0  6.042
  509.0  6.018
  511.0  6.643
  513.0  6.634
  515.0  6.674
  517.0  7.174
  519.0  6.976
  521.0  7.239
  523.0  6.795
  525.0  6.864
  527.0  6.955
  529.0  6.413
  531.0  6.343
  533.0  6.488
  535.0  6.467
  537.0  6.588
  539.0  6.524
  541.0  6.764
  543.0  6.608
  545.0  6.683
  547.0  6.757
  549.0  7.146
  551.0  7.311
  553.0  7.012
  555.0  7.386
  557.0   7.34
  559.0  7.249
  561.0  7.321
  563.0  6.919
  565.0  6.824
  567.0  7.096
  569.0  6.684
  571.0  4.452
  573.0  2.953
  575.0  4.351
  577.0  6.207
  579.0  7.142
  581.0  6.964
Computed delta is 79.2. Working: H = 65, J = 78.3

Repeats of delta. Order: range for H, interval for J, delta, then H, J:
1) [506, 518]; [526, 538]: 79.5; 78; 78.5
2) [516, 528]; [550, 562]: 88.2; 84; 87.2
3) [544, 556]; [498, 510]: 73.8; 85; 72.7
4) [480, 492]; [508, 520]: 81.1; 66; 80.2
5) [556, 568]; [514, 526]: 84.5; 85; 83.4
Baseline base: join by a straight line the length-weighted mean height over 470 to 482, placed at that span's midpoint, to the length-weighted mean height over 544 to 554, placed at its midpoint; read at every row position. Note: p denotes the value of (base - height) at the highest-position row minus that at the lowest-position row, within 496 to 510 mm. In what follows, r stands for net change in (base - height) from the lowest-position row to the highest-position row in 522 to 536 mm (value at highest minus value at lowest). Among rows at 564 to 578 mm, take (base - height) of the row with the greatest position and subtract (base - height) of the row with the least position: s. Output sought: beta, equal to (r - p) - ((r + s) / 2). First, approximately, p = -0.19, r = 0.6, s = 0.9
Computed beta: 0.0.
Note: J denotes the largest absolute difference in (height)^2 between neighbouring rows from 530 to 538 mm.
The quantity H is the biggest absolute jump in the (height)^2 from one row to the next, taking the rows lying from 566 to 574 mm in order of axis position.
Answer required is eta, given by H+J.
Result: 27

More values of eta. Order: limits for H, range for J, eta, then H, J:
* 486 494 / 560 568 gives 7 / 1.6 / 6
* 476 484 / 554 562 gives 4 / 2.2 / 1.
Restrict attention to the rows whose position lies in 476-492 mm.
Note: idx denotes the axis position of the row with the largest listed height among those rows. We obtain 491.0 mm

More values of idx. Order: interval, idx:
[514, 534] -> 521.0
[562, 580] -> 579.0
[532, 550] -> 549.0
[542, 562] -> 555.0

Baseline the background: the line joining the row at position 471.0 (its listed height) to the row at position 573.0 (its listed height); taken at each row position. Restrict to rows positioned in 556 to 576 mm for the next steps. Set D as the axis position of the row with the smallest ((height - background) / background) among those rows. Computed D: 573.0 mm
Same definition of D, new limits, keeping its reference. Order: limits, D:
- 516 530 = 529.0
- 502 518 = 503.0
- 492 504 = 497.0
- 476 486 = 479.0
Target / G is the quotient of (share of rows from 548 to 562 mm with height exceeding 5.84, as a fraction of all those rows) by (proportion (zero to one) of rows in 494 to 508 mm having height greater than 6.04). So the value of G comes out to 2.3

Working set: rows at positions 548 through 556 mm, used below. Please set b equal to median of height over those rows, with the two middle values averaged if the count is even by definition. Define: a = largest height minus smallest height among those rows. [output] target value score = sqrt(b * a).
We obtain 1.6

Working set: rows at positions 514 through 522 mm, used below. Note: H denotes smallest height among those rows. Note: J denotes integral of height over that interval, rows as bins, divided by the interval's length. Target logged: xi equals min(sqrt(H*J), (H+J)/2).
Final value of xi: 6.84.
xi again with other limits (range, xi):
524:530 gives 6.58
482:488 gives 5.44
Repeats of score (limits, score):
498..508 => 0.9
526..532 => 2.0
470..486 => 1.7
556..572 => 4.5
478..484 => 1.0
